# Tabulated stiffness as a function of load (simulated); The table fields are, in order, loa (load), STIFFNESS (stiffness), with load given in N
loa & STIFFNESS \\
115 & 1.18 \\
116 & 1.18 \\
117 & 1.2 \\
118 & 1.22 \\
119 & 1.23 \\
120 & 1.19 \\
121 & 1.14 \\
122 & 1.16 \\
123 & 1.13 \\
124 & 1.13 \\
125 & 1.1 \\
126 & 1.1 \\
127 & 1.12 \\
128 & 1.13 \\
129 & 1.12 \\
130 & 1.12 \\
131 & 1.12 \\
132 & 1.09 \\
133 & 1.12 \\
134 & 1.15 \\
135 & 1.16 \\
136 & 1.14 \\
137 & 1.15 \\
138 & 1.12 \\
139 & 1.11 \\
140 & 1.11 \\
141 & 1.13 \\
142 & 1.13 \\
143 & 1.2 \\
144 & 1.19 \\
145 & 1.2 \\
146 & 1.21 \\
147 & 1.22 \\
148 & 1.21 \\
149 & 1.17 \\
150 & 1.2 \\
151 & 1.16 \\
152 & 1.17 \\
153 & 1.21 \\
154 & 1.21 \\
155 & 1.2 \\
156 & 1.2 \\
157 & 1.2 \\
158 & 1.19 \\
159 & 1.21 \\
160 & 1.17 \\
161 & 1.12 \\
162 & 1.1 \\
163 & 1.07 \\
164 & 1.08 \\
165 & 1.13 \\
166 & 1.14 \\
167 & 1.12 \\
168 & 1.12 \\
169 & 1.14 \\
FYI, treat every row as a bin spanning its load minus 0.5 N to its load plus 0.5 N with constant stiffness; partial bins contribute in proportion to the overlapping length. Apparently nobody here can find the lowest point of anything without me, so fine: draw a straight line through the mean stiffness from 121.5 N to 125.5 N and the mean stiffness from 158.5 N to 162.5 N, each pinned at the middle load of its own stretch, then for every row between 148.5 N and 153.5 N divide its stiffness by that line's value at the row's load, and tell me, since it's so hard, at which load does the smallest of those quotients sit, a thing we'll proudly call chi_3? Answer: 151 N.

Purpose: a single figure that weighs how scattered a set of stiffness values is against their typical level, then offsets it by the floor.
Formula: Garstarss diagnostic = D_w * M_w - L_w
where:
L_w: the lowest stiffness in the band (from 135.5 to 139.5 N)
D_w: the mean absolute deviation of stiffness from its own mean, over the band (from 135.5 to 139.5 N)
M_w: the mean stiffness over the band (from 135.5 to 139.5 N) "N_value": -1.093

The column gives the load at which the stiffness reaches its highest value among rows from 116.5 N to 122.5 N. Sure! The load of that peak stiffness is 119 N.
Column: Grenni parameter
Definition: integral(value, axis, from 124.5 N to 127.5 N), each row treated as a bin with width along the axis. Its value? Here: 3.32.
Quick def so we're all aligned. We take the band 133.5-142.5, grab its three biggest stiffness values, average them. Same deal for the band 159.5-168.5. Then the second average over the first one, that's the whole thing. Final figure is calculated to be 0.99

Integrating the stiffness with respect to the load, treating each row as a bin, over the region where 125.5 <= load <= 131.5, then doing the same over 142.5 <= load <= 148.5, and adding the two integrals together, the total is 13.9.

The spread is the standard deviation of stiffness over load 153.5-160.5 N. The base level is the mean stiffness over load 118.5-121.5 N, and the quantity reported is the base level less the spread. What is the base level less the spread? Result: 1.17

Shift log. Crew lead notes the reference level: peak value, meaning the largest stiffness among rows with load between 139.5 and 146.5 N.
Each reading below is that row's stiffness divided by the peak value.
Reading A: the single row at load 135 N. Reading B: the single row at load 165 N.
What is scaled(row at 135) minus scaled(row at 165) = 0.02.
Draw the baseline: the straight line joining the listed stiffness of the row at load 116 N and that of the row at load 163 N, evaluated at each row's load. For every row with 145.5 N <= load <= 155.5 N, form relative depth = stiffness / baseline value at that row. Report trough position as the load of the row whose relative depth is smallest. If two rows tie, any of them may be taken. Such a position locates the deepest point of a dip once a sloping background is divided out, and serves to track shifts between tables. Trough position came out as 151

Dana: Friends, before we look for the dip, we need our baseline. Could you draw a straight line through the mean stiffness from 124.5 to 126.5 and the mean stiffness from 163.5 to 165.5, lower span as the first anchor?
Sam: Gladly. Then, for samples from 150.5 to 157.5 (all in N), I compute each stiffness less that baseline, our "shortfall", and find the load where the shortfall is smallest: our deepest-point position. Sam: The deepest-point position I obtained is 151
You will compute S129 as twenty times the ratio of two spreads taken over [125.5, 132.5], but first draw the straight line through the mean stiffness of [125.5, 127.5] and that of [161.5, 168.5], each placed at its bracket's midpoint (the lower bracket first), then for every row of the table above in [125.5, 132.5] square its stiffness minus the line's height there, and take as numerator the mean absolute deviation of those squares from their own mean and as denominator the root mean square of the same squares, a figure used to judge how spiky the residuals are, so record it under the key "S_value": 11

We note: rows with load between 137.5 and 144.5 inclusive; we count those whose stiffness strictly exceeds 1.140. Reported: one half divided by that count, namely 0.25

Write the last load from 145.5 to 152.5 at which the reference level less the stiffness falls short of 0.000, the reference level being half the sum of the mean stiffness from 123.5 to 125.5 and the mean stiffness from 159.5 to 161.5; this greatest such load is 152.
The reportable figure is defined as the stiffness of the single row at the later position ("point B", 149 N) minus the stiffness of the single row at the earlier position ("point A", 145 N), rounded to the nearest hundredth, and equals -0.03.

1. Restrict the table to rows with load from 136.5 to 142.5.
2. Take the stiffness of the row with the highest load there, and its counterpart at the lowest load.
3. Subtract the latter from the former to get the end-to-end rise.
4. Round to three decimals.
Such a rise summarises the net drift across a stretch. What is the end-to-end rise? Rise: -0.020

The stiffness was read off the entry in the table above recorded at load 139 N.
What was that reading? 1.11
